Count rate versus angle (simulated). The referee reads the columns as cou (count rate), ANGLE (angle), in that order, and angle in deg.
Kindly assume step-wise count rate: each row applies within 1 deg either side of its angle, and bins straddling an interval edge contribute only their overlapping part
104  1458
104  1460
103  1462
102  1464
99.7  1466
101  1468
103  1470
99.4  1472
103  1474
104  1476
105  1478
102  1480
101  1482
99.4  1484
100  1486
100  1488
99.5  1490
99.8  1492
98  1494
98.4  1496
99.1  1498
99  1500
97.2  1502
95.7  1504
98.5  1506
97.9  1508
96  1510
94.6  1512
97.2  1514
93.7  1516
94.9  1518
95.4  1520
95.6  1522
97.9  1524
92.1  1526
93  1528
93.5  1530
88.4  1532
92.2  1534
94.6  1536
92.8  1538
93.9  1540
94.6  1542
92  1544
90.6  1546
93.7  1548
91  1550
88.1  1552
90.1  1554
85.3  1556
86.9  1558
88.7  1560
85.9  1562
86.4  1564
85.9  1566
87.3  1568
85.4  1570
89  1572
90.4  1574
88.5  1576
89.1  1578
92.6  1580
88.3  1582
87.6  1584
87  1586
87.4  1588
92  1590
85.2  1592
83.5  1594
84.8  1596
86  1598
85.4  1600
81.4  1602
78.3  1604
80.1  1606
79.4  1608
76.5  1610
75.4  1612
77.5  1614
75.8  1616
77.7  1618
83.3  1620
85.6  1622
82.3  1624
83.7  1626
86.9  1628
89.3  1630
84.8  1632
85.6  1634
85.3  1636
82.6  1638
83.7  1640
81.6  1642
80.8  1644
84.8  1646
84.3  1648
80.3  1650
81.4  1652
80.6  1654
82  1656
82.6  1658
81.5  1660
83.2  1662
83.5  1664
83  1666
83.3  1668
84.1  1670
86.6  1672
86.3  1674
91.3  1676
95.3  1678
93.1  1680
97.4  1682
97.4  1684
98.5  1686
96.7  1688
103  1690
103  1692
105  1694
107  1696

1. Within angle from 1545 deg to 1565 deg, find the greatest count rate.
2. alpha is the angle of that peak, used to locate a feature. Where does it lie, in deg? 1548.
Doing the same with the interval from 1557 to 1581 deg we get 1580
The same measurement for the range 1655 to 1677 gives 1676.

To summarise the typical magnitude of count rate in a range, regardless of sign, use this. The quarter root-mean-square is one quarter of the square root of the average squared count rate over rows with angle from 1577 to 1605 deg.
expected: 21.6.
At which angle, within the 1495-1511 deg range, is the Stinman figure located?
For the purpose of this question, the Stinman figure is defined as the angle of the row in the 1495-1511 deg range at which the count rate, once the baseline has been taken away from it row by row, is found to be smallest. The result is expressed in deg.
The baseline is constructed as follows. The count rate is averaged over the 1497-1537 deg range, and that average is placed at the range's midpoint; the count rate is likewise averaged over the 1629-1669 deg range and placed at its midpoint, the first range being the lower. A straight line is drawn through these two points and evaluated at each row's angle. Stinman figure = 1504 deg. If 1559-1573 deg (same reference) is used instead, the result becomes 1562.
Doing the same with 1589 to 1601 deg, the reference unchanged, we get 1594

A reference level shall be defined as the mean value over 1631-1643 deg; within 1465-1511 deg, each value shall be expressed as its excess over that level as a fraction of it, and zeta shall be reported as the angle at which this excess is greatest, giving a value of 1478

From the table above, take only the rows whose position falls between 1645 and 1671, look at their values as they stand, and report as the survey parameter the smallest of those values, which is 80.3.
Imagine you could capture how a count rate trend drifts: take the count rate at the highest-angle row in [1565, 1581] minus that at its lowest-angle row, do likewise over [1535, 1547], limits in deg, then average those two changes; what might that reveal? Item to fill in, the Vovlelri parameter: 1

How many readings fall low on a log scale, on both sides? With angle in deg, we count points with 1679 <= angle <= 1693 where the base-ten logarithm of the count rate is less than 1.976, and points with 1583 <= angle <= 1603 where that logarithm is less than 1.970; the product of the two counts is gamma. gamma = 10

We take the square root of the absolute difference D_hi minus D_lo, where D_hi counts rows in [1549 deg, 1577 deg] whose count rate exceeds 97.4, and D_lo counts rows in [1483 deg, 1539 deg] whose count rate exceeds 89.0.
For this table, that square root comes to 5.2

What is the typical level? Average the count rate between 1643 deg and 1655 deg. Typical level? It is 82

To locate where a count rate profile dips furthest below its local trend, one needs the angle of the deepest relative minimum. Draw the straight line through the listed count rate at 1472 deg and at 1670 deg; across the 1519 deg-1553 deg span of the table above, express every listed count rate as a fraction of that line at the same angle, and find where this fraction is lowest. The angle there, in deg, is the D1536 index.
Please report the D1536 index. 1532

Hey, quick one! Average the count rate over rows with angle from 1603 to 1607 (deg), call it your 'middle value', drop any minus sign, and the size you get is 79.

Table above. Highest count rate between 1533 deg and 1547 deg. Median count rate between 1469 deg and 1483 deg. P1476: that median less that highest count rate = 8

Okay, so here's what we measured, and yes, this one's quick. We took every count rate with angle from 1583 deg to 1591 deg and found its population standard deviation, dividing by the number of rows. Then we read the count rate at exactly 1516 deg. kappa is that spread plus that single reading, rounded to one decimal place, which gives 95.7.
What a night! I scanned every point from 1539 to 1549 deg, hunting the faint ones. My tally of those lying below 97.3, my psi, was 5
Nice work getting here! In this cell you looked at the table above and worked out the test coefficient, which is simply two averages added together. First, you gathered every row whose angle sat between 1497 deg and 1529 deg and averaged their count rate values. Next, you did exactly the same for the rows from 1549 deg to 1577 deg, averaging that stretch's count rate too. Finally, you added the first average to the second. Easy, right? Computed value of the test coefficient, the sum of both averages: 183.9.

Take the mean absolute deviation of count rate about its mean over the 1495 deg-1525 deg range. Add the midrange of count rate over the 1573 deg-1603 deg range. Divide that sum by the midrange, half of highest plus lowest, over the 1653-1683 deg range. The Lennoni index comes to 0.99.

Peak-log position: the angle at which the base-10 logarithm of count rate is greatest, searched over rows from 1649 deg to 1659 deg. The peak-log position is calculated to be 1658 deg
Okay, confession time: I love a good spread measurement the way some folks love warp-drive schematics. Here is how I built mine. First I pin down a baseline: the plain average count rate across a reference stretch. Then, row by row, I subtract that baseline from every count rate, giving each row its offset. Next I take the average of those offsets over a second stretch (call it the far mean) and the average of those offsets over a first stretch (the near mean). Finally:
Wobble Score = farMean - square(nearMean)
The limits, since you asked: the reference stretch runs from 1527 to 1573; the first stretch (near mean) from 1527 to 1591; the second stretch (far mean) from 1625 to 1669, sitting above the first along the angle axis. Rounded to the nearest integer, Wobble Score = -7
